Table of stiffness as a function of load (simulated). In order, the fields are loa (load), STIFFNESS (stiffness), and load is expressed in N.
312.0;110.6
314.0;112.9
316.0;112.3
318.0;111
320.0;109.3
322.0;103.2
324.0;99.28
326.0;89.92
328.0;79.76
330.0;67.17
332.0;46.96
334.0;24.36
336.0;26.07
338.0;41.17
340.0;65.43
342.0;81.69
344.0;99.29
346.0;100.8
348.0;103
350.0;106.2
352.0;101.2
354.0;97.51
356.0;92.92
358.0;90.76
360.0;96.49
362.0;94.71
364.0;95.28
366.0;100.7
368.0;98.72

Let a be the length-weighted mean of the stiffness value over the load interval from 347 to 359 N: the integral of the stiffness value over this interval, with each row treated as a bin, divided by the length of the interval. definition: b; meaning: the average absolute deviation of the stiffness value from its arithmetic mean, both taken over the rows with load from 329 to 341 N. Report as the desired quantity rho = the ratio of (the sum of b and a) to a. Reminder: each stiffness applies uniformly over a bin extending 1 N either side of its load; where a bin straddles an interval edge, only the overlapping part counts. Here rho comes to 1.15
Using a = 99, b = 15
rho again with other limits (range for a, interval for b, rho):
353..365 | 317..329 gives 1.10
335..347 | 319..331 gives 1.18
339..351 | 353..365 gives 1.02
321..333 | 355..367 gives 1.03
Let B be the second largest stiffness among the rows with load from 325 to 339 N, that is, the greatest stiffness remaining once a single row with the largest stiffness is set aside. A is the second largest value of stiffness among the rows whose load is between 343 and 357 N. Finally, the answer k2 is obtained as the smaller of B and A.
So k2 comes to 80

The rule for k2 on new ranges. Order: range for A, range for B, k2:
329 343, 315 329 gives 67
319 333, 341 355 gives 103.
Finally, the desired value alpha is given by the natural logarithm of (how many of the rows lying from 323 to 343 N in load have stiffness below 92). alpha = 2.2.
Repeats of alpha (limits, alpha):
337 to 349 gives 1.1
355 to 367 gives 0.0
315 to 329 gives 0.7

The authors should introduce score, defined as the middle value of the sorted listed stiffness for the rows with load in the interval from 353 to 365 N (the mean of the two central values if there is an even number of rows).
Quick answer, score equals 95.0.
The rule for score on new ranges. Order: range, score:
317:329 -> 101.2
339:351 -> 100.0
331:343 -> 44.1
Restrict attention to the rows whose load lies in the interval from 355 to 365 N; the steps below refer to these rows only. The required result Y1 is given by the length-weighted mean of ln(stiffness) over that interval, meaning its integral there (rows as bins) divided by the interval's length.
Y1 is 4.54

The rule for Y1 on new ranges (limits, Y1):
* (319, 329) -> 4.56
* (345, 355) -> 4.62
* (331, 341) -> 3.64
